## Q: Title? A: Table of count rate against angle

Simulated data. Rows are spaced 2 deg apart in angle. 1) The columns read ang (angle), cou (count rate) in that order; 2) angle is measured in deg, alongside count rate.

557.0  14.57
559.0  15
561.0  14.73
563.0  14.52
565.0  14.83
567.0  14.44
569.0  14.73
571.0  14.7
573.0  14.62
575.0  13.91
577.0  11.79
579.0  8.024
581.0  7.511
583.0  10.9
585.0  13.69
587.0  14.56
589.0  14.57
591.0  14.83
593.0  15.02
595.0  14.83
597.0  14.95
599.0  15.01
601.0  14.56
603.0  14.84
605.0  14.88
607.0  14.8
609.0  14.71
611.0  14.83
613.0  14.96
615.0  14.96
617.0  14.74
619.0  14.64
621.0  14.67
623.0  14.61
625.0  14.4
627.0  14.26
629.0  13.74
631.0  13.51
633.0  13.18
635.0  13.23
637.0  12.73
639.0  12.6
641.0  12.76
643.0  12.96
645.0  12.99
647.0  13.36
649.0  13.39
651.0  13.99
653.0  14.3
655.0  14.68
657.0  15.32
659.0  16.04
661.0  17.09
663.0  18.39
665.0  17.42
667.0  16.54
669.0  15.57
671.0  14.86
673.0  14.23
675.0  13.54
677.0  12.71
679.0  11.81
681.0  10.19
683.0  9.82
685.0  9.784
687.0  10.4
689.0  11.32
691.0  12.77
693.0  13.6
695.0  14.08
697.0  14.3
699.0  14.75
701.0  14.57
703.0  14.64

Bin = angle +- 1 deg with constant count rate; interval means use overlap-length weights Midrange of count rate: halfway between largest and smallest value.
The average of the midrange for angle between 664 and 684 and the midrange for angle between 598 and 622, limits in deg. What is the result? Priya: 14.2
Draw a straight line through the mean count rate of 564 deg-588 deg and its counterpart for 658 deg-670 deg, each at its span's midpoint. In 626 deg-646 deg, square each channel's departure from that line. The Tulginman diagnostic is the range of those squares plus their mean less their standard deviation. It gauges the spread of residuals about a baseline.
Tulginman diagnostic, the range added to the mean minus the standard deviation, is 12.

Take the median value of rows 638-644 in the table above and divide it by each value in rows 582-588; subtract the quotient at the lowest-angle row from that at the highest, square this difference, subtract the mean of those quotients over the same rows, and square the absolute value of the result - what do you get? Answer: 0.82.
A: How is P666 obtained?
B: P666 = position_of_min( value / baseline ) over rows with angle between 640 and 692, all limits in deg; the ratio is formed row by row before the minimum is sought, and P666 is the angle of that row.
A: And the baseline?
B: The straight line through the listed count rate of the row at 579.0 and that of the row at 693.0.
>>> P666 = 685.0 deg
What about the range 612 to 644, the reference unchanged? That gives 639.0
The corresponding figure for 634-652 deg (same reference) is 639.0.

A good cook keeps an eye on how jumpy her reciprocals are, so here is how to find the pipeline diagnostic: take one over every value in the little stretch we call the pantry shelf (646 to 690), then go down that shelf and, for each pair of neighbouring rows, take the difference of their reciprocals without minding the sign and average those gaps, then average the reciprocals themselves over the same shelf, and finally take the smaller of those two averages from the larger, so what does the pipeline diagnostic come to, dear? 0.0708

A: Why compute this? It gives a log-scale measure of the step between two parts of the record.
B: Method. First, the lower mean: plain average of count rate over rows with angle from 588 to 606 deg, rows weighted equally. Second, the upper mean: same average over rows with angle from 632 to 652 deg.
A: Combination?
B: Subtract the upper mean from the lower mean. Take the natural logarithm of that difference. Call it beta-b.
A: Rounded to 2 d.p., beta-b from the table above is 0.54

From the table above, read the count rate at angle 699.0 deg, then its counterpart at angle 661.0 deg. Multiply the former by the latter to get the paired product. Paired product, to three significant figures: 252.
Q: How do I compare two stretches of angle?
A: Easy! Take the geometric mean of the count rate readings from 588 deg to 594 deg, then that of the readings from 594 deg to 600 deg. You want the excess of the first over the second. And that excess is -0.1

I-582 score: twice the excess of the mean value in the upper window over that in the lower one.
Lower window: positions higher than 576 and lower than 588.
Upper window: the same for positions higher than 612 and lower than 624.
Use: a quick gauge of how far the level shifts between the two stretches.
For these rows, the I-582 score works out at 7.4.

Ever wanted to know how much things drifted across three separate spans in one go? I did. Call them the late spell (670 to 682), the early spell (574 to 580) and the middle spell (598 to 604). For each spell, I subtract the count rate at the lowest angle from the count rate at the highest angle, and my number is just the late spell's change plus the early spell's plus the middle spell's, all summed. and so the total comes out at -11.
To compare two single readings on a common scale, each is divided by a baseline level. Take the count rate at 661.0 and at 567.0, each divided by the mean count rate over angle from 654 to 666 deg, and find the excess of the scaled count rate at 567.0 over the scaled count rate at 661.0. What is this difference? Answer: -0.16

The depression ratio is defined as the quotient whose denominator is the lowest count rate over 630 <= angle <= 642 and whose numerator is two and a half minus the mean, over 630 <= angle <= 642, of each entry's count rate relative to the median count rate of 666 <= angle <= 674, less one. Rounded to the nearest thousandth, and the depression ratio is 0.210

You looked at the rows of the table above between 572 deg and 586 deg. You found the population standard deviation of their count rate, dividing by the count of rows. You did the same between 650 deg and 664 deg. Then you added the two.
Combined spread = 4.12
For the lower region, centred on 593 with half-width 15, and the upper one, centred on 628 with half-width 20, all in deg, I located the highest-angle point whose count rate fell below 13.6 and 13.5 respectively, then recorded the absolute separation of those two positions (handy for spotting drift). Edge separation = 64 deg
